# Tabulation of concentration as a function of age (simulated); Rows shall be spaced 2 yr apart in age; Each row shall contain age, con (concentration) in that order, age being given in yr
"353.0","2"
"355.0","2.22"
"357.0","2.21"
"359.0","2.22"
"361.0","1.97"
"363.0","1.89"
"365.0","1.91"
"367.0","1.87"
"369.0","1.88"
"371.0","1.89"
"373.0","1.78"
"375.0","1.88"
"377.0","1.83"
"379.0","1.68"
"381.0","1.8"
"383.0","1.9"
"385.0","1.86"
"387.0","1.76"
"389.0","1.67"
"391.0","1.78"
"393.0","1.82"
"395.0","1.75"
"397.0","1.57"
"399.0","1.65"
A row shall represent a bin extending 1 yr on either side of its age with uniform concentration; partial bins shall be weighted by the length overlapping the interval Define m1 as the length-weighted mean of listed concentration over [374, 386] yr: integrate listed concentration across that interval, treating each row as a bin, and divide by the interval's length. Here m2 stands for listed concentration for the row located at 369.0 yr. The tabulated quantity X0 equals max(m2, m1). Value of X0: 1.880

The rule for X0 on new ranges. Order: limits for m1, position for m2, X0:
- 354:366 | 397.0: 2.070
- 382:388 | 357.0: 2.210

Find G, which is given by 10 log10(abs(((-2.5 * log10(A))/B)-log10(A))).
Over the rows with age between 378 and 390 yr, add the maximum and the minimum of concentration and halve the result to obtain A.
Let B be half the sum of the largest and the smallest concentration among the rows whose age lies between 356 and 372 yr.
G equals -2.5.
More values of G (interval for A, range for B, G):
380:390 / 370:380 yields -2.2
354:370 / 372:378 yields -1.3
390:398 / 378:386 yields -2.6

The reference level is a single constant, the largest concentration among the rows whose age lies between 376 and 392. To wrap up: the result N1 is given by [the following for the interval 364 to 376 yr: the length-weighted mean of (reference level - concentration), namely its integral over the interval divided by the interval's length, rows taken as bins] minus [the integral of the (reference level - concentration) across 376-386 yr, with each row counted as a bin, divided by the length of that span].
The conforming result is -0.05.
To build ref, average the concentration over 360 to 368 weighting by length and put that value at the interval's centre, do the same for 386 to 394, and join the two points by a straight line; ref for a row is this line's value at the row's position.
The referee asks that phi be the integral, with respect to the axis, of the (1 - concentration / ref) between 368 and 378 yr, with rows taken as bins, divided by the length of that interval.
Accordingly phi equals 0.003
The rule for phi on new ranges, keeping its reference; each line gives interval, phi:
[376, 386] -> -0.002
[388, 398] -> 0.013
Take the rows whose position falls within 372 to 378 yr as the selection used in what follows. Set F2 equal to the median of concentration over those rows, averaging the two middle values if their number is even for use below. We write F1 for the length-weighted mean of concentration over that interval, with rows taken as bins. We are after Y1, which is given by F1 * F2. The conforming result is 3.3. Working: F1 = 1.83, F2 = 1.83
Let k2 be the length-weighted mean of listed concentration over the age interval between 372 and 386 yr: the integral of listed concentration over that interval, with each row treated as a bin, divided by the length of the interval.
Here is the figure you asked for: 1.82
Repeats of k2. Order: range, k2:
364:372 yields 1.89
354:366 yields 2.07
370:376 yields 1.85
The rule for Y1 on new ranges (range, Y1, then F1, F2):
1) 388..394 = 3.1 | 1.76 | 1.78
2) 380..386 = 3.4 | 1.85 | 1.86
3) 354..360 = 4.9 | 2.22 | 2.22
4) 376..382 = 3.2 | 1.77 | 1.80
